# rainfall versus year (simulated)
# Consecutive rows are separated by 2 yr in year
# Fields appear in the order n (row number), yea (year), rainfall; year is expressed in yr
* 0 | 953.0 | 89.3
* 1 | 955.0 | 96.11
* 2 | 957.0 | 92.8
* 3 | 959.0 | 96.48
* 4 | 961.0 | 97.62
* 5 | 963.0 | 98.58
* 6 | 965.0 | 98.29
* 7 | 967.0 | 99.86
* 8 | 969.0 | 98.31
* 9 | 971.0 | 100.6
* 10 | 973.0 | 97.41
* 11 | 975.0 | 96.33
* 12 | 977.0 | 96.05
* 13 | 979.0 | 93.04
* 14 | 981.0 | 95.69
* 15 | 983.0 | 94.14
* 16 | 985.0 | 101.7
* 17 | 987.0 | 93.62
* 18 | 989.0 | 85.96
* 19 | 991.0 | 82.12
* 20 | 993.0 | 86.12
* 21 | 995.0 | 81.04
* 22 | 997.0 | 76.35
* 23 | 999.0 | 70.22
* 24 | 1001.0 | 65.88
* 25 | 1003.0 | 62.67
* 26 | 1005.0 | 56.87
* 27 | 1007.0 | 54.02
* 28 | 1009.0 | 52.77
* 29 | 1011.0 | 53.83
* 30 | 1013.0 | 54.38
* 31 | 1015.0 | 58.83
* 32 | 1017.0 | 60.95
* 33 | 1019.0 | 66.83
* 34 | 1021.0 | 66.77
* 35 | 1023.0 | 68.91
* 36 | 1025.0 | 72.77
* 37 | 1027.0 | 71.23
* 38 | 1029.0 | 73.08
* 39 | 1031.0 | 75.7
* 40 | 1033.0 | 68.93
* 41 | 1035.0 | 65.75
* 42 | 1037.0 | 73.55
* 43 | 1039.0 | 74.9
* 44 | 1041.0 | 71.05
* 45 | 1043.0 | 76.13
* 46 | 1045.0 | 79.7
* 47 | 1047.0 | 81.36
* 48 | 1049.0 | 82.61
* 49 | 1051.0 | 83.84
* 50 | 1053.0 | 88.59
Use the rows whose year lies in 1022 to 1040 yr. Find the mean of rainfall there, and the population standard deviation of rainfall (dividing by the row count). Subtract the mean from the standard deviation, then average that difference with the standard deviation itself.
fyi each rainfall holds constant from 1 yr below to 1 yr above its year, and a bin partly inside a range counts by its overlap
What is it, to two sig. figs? -33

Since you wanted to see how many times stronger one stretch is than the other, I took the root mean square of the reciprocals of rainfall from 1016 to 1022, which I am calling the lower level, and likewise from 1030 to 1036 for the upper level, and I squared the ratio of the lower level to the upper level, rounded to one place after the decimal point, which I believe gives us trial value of 1.2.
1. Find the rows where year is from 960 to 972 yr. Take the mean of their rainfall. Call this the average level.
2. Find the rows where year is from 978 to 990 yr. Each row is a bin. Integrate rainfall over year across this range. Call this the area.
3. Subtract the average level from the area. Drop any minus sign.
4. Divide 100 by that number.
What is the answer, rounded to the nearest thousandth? 0.097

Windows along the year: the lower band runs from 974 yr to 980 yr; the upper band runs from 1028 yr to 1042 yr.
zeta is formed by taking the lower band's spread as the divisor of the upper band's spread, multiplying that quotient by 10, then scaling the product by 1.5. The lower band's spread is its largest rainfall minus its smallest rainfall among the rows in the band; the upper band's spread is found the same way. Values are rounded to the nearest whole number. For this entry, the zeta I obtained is 45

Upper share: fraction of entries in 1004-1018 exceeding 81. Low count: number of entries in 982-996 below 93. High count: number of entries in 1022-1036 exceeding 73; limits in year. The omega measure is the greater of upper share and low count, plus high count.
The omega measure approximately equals 6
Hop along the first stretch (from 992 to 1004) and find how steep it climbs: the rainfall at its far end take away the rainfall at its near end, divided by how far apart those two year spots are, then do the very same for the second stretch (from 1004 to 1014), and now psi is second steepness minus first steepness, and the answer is 2.0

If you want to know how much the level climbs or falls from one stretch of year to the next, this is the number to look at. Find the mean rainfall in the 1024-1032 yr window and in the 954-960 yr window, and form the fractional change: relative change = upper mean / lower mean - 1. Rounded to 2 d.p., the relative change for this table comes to -0.23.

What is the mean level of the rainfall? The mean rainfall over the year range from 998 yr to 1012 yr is 59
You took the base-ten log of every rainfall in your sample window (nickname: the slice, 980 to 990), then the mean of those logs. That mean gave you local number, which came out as 1.97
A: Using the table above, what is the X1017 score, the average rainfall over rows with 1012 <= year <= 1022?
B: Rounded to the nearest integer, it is 62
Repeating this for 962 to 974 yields 99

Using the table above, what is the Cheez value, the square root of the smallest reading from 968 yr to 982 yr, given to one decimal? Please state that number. 9.6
